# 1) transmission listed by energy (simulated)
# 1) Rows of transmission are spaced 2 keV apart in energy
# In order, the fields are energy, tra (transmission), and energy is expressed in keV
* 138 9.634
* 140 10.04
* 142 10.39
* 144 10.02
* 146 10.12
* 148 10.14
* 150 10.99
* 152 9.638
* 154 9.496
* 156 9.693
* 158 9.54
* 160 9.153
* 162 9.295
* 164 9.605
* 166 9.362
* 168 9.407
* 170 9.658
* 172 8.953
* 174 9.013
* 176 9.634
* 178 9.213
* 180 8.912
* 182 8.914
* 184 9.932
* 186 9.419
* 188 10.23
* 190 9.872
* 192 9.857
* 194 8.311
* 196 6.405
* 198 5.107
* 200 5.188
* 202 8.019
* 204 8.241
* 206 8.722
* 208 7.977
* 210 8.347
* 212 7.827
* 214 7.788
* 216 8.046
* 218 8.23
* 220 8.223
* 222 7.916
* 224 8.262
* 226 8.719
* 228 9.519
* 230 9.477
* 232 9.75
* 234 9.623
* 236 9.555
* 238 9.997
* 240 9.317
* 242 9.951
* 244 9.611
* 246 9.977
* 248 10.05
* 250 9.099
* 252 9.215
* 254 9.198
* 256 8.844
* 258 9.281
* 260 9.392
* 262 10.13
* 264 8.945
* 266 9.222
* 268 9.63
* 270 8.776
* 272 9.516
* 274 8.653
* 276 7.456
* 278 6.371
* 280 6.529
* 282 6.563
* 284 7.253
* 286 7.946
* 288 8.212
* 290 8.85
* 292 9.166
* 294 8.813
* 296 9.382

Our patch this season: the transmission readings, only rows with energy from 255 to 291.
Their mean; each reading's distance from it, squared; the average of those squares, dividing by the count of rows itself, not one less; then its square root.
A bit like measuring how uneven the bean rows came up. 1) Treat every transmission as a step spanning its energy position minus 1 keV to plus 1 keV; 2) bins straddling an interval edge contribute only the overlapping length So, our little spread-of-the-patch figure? 1.1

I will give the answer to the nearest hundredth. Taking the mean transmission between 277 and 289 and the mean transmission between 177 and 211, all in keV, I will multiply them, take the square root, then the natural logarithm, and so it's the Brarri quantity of 2.05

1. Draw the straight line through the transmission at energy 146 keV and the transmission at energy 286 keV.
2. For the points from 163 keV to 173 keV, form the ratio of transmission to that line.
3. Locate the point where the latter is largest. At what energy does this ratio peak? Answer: 170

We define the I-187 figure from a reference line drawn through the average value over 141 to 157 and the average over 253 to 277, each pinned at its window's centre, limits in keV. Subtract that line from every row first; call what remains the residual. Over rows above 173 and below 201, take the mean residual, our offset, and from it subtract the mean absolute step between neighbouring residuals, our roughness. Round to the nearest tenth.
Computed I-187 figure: -1.9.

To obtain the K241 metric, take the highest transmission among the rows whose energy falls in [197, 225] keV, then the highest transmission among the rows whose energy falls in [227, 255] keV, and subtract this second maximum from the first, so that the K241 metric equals -1.3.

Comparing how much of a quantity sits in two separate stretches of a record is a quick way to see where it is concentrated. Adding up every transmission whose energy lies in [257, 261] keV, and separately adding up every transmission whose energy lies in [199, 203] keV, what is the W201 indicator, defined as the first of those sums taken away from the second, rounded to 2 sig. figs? -5.5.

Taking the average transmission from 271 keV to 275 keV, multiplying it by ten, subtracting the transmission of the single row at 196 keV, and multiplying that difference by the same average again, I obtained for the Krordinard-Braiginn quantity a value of 767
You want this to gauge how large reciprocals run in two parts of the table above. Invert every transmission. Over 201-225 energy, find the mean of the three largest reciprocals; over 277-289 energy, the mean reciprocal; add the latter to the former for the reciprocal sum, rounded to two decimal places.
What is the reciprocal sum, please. 0.27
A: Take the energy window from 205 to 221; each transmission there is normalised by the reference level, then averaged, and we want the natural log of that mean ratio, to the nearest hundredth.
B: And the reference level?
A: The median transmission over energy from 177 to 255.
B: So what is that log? -0.11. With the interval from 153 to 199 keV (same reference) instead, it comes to 0.00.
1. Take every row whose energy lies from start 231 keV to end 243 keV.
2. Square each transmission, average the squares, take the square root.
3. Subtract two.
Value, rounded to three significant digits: 7.70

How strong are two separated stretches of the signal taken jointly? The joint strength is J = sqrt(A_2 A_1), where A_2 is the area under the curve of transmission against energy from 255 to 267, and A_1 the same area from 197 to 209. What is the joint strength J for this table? 98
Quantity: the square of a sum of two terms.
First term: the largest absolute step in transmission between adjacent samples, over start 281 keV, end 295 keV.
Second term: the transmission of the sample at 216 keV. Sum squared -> 76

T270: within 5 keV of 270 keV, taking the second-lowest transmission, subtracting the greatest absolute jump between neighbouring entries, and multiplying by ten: 79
